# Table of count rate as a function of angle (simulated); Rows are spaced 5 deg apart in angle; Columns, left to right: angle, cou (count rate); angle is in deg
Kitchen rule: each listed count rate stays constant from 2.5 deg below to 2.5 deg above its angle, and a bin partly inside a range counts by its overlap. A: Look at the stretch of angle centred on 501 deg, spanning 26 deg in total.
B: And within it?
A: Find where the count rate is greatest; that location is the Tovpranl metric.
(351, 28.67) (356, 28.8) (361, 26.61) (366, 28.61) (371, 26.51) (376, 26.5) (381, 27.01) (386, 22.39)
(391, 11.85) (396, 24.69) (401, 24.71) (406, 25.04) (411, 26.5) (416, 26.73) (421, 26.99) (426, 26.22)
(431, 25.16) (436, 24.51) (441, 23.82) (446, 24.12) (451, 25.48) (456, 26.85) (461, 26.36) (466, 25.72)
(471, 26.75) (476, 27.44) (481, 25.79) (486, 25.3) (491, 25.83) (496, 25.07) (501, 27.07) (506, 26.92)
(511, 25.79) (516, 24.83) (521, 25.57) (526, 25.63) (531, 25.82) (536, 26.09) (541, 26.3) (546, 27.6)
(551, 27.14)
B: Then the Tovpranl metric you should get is 501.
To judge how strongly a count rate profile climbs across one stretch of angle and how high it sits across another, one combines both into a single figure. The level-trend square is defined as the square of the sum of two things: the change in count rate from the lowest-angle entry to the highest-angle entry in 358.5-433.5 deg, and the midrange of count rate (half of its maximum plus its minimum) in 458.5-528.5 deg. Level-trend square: 609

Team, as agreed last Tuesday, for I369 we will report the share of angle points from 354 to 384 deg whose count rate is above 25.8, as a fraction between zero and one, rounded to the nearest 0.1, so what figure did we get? 1.0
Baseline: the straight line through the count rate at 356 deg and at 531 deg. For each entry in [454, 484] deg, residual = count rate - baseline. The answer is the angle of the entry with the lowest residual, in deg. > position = 466 deg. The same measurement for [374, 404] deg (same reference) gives 391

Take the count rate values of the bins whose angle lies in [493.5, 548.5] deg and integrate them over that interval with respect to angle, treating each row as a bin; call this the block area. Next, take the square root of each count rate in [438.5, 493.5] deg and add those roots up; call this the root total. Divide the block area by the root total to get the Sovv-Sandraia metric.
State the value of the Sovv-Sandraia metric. 25.7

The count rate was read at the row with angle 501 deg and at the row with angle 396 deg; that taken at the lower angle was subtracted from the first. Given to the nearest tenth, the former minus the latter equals 2.4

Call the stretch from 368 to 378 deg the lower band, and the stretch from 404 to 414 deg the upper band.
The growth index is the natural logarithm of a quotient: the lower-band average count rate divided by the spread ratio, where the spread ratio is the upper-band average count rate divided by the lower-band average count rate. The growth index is 3.31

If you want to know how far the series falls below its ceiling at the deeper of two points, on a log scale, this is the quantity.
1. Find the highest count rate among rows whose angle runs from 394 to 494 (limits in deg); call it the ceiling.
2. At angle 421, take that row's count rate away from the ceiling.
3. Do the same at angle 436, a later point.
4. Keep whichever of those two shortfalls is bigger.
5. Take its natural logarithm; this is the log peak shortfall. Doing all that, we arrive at 1.1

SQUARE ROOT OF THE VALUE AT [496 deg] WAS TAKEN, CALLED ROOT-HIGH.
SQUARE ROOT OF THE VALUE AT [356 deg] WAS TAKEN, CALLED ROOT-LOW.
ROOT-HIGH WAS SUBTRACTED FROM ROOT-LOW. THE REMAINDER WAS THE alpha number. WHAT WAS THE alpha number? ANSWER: 0.36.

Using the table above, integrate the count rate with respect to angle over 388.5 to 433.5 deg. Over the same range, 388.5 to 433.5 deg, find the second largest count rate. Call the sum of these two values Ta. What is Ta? 1116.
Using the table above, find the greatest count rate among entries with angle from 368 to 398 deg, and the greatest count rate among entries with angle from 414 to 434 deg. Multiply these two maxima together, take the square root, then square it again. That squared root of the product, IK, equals 729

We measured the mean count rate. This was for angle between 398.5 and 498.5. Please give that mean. 25.7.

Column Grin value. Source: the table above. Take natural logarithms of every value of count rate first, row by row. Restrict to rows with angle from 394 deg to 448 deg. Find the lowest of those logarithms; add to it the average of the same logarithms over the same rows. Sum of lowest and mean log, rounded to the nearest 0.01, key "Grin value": 6.40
